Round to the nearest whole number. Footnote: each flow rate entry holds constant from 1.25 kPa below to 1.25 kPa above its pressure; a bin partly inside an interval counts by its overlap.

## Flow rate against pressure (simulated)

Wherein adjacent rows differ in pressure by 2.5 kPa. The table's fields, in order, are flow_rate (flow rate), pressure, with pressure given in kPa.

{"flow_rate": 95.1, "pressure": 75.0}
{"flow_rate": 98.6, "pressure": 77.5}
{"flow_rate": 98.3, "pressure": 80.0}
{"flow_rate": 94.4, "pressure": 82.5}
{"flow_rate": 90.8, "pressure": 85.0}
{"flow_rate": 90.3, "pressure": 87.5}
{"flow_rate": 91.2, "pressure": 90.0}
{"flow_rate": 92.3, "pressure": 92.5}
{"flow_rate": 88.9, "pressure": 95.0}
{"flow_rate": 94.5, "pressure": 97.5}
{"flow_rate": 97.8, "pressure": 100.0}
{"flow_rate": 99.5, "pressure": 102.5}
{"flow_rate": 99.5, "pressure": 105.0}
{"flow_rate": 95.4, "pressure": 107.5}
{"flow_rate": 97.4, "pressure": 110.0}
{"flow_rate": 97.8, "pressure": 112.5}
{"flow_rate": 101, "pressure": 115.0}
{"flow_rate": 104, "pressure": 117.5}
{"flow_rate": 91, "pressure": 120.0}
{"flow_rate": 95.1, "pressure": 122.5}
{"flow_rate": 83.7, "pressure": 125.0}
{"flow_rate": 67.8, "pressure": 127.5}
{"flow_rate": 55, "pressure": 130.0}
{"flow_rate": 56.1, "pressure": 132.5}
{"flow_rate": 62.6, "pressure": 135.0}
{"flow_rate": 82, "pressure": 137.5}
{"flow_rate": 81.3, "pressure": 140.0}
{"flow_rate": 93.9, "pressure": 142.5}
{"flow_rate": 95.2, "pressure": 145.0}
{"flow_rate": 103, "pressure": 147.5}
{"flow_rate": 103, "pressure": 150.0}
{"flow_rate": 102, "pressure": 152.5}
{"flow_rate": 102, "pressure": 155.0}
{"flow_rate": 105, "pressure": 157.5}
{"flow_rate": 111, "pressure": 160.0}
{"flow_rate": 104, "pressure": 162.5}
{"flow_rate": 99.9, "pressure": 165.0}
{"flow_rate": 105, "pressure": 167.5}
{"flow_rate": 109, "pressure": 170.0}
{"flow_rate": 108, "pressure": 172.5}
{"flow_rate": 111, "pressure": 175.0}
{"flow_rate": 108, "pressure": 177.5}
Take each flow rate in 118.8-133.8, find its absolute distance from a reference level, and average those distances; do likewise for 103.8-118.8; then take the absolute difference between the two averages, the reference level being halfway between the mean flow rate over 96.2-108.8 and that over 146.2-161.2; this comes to 23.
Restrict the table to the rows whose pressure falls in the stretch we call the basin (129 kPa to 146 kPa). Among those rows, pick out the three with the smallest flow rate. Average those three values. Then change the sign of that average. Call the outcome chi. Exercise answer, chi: -58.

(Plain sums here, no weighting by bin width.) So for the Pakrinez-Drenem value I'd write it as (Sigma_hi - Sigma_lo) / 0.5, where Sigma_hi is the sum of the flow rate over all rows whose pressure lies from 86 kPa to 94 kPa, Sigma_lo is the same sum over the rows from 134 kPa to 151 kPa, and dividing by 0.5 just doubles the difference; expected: -694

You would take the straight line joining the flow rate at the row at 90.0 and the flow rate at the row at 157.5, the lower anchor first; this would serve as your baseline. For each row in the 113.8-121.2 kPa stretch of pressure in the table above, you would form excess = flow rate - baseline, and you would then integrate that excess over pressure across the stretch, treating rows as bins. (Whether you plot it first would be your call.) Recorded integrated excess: 14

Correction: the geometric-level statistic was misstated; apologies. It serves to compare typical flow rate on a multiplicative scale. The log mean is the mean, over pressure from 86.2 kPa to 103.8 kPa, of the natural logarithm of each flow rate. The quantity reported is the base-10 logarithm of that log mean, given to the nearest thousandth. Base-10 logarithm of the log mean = 0.657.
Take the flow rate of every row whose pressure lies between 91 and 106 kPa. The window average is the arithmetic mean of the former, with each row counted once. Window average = 95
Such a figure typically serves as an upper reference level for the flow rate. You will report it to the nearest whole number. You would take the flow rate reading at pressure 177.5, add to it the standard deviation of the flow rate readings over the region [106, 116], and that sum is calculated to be 110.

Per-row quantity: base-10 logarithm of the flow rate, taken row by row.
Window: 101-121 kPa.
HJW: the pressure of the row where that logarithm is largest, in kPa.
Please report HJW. 117.5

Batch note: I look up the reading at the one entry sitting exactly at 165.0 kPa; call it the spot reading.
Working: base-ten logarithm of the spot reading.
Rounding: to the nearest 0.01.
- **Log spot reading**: 2.00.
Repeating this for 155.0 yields 2.01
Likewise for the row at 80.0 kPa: 1.99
